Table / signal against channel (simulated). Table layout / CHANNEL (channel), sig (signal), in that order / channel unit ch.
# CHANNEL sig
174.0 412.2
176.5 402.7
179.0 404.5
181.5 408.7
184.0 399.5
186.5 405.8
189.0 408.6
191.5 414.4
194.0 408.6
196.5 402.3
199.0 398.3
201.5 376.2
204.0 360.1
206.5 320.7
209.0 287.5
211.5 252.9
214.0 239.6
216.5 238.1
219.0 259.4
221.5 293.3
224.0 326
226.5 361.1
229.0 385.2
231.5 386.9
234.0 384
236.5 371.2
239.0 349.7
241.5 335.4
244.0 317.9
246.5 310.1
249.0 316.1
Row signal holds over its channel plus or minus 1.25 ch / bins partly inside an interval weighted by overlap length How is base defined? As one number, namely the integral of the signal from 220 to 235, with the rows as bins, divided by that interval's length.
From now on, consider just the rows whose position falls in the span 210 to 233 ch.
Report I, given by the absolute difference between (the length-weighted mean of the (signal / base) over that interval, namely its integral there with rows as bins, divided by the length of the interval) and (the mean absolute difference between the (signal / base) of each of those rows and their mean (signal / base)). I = 0.7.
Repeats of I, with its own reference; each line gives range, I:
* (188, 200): 1.1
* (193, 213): 0.8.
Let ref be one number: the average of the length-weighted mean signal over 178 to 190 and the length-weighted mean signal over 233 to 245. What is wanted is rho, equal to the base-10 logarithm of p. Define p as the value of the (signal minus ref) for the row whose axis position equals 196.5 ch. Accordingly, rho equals 1.38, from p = 23.8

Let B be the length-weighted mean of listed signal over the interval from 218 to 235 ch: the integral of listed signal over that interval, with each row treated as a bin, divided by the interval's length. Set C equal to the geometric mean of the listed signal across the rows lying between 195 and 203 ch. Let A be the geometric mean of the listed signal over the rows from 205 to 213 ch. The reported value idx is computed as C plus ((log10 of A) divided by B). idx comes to 392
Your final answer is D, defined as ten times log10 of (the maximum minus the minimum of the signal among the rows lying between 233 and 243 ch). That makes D 16.9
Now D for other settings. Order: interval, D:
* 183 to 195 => 11.7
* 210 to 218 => 11.7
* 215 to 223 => 17.4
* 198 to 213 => 21.6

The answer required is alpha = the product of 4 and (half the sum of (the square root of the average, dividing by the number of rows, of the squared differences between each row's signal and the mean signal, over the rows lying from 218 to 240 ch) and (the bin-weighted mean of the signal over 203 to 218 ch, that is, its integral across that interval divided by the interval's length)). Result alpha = 648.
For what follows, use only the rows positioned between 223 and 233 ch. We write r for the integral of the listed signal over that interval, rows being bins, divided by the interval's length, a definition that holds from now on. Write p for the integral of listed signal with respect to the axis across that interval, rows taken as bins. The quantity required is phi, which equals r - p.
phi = -3296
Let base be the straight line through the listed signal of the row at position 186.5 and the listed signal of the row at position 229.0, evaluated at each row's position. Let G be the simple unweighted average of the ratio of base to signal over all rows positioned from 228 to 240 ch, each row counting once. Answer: 1.02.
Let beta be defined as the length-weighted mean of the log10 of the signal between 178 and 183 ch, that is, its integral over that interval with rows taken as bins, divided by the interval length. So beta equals 2.61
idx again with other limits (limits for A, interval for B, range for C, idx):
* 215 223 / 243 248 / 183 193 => 407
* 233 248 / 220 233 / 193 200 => 403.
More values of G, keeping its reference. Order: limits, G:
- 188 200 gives 0.99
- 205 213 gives 1.39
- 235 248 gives 1.13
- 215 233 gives 1.25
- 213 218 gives 1.64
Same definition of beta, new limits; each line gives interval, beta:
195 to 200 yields 2.60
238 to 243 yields 2.53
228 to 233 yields 2.59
